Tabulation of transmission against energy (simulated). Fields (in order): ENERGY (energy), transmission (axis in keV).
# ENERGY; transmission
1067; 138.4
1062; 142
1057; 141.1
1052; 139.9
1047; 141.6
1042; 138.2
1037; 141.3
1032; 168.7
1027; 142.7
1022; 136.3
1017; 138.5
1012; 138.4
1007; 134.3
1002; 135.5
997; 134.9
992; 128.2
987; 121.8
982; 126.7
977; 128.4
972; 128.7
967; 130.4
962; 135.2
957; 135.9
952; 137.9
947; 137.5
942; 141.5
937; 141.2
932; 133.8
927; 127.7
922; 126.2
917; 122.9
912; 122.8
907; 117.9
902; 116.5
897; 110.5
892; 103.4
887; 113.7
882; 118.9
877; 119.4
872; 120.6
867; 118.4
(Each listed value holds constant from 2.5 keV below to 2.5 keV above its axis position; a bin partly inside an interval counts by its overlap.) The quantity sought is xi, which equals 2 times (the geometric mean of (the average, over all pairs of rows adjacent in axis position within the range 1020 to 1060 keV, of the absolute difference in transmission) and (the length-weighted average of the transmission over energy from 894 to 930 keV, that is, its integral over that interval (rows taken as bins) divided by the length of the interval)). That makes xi 69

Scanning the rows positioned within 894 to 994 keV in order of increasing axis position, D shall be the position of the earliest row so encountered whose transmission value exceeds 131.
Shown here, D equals 932 keV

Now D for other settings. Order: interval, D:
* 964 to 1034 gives 997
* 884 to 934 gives 932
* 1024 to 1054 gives 1027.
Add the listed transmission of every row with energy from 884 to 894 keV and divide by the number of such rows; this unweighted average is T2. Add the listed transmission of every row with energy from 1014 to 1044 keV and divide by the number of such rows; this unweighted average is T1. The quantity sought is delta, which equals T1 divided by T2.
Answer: 1.33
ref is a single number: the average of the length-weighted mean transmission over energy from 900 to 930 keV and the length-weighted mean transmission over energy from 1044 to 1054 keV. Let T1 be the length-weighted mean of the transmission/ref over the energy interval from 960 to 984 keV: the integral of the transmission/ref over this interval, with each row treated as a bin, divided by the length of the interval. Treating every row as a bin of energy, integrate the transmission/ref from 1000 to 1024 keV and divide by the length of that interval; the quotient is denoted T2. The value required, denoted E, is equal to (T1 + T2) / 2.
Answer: 1.01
